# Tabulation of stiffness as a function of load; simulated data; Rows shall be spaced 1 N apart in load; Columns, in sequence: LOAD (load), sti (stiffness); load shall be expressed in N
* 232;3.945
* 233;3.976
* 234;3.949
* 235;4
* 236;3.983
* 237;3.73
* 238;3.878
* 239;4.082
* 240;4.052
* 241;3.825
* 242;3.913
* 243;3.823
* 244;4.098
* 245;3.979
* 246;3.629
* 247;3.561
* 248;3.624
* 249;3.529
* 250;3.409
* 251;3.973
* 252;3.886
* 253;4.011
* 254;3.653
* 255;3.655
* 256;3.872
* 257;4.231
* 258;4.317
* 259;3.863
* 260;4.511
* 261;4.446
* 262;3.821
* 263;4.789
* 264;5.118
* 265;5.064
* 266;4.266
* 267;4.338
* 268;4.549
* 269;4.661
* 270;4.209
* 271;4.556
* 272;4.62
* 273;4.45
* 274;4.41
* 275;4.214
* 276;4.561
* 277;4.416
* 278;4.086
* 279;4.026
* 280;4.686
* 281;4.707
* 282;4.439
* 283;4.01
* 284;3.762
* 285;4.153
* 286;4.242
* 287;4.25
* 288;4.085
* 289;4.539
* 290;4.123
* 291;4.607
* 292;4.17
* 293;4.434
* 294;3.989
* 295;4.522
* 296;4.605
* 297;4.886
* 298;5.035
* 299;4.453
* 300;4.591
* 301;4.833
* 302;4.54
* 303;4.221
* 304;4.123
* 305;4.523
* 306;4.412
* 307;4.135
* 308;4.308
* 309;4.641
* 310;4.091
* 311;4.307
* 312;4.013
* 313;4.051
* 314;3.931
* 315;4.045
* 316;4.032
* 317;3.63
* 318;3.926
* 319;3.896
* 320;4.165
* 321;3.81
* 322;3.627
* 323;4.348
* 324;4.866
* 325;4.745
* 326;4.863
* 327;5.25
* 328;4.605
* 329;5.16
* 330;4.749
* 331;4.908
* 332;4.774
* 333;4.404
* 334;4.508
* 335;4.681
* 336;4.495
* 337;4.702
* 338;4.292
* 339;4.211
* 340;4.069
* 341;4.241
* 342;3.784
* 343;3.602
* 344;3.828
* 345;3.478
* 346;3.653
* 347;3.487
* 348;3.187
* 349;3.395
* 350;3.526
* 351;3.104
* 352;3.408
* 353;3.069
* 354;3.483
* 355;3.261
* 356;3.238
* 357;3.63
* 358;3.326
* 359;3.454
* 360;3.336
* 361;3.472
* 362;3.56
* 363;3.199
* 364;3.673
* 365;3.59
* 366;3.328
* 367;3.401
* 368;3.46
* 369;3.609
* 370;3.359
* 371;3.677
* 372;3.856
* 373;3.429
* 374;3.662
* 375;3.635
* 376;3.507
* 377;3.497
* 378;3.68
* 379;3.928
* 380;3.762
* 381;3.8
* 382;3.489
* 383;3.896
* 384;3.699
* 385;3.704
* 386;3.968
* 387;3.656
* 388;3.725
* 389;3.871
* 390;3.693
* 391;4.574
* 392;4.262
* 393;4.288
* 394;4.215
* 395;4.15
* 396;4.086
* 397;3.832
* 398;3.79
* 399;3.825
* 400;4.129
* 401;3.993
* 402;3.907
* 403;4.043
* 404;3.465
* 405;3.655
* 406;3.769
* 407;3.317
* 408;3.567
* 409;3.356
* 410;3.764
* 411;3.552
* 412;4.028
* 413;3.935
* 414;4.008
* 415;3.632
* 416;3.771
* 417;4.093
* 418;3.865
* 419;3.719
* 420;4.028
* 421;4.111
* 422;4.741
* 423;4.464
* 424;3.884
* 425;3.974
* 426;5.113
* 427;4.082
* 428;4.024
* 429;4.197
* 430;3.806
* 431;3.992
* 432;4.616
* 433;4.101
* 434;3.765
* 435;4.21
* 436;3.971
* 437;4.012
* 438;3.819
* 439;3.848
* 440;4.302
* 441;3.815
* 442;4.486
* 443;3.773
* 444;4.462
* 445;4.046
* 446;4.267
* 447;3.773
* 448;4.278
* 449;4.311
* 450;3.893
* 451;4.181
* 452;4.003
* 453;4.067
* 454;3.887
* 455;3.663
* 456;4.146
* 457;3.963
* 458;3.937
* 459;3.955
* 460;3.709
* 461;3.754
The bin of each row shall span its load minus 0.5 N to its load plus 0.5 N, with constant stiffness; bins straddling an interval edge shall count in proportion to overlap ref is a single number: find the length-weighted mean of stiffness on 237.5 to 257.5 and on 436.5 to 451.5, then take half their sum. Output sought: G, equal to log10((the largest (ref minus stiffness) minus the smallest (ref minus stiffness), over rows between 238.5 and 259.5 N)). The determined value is -0.04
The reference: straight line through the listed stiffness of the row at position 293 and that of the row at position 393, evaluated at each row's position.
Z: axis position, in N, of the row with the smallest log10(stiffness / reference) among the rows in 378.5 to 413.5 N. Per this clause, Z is 407 N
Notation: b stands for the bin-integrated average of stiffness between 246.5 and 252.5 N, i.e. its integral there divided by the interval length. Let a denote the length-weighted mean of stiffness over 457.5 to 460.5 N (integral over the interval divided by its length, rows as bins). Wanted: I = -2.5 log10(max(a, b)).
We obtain -1.47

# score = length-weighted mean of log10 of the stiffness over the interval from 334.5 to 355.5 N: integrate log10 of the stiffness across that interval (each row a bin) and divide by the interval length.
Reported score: 0.57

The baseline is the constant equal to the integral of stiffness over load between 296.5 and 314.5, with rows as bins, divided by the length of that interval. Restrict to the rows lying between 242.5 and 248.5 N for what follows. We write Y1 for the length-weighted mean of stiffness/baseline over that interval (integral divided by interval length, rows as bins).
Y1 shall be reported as 0.86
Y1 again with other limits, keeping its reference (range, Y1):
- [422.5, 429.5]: 0.97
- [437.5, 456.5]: 0.92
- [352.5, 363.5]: 0.77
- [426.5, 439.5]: 0.92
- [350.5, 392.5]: 0.82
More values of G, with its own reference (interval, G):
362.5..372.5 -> -0.18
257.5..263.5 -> -0.01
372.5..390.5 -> -0.27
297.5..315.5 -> 0.04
